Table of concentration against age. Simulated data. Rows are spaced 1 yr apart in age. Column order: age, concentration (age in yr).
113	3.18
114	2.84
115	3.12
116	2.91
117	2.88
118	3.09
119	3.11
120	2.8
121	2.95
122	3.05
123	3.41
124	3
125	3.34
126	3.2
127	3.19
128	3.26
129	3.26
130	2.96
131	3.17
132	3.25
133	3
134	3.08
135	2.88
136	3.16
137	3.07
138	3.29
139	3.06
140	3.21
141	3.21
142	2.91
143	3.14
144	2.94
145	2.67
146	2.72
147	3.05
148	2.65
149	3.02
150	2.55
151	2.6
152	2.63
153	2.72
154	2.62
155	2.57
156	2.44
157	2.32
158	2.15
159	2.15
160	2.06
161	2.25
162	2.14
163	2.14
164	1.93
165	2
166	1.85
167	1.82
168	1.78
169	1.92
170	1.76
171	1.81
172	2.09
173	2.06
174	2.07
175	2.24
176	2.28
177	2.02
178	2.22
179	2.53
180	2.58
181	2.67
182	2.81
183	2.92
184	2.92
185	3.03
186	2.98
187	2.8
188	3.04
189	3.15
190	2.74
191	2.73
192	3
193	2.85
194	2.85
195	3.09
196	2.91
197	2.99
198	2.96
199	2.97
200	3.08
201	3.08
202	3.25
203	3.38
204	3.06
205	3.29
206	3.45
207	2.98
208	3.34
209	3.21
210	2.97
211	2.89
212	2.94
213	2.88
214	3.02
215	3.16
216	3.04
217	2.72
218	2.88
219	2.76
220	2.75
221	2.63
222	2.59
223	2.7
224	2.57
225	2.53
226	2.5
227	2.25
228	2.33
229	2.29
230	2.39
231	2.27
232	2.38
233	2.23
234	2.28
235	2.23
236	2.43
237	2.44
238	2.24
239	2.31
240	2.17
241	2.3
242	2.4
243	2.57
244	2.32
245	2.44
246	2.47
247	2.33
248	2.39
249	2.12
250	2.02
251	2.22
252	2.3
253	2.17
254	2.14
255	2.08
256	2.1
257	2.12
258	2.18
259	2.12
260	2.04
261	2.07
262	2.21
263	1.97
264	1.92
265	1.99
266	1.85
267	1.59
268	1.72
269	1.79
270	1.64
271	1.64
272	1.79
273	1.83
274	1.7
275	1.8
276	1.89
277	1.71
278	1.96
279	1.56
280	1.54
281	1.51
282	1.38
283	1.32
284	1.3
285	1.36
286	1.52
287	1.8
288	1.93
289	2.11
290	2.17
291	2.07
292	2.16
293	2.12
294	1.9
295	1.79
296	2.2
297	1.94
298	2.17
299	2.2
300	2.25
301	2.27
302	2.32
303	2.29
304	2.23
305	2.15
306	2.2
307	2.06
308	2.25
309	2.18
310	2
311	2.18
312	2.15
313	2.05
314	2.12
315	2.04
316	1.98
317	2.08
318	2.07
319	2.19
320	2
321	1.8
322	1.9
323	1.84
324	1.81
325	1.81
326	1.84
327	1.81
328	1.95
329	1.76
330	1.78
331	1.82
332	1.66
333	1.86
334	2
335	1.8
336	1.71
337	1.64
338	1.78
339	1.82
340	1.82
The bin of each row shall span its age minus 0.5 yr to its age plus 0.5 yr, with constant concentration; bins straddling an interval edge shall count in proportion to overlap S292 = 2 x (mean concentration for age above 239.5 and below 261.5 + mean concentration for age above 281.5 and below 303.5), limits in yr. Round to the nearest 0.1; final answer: 8.3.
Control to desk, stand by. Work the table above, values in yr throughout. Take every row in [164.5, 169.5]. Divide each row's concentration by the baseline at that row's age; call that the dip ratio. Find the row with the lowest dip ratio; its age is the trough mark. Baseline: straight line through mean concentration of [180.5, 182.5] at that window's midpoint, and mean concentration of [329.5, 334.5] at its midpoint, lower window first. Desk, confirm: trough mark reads 168 yr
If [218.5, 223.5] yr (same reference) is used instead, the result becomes 222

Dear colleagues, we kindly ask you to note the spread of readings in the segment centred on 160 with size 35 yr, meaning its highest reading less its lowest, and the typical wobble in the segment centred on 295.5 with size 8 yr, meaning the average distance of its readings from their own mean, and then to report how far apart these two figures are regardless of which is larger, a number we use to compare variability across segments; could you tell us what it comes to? 1.2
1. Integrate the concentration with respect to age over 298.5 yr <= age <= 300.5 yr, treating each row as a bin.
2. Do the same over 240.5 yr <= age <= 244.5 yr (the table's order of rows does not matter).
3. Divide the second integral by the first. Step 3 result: 2.2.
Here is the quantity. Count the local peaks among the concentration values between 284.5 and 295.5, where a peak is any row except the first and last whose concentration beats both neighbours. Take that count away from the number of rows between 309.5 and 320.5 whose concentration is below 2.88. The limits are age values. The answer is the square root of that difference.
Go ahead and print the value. 3.00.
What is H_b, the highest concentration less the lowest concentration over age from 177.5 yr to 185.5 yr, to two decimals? 0.81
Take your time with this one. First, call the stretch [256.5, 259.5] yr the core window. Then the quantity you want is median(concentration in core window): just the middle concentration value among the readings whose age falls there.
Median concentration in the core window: 2.1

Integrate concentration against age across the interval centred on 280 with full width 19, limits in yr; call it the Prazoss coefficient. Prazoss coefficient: 32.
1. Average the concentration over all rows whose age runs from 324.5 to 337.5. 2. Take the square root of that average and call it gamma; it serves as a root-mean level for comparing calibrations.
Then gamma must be 1.34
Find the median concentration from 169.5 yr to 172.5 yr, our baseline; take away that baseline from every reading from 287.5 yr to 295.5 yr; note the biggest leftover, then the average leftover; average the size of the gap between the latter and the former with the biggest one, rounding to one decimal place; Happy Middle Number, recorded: 0.2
